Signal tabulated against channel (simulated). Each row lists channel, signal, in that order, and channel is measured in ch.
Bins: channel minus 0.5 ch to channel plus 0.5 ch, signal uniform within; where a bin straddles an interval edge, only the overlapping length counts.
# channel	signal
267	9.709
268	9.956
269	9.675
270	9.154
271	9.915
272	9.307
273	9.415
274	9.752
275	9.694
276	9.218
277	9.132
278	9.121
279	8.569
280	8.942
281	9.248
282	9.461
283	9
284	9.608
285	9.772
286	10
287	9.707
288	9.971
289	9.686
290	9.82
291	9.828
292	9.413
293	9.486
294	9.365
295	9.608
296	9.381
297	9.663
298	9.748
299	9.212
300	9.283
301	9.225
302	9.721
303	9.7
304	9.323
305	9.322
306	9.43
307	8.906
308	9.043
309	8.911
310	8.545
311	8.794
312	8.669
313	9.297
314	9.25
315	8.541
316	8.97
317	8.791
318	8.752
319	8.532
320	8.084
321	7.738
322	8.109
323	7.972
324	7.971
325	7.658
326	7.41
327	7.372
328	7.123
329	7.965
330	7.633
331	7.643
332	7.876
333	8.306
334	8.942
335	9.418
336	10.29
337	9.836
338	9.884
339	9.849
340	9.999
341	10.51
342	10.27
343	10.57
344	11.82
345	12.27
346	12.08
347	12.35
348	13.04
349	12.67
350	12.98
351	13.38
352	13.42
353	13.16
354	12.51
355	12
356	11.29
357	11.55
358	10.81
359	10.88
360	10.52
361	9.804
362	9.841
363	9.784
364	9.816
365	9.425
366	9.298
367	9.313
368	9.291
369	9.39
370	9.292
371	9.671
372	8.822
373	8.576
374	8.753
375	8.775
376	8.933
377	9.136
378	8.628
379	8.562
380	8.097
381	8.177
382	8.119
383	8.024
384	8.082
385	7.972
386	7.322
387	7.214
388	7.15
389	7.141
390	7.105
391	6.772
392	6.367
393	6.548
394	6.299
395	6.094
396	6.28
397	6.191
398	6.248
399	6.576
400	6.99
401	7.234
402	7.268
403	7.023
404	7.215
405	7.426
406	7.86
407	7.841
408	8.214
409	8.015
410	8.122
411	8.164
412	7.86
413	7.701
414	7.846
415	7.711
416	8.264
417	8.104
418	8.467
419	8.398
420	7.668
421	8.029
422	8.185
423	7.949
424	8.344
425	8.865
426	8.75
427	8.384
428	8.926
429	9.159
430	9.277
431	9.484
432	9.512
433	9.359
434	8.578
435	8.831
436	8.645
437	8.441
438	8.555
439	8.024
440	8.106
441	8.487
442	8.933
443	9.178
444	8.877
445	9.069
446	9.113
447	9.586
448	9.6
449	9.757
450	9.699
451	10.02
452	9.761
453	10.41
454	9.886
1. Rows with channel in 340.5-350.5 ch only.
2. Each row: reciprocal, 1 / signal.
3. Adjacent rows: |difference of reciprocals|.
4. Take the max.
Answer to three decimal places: 0.010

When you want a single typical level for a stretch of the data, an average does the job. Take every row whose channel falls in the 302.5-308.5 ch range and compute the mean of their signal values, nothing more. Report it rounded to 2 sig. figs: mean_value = 9.3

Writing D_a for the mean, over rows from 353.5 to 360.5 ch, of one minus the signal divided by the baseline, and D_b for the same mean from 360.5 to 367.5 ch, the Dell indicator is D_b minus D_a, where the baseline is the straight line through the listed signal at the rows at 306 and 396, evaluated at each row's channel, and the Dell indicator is 0.2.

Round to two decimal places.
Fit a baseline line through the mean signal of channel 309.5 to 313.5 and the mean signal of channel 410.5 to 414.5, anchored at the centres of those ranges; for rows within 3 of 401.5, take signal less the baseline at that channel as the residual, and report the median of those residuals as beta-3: -0.86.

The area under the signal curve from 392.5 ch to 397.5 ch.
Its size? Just 31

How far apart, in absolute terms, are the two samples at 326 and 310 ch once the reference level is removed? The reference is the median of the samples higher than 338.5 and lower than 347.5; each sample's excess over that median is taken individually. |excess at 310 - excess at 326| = 1.1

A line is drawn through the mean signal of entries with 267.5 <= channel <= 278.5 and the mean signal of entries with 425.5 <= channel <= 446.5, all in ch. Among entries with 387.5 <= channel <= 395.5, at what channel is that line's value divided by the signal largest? 395 ch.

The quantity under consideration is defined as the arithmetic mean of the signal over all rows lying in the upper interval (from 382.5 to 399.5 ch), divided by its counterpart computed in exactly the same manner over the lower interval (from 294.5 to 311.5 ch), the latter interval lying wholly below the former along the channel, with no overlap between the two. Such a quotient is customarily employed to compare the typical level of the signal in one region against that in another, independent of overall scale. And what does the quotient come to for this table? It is 0.74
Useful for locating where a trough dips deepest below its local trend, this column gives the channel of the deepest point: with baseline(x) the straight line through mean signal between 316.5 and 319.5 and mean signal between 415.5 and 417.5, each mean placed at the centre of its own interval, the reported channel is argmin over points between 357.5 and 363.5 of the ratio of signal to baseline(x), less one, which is 363 ch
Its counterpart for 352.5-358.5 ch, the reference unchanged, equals 358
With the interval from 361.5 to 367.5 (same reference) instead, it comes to 366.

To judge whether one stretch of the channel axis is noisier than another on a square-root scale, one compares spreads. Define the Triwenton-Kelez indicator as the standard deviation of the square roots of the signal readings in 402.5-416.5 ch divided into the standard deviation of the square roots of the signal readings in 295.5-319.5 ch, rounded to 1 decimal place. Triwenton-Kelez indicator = 1.0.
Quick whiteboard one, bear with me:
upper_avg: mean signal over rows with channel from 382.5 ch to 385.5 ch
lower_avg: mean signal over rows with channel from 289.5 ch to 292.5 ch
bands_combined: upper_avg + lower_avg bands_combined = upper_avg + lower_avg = 17.7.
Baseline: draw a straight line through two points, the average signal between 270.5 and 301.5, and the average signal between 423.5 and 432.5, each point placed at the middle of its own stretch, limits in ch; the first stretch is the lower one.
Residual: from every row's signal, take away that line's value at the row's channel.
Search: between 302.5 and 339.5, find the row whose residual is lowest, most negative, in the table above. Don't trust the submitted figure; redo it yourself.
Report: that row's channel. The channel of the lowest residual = 328 ch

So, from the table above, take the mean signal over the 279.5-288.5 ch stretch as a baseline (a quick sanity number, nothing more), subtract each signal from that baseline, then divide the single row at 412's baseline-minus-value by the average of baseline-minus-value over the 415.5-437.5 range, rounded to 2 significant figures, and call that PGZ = 1.8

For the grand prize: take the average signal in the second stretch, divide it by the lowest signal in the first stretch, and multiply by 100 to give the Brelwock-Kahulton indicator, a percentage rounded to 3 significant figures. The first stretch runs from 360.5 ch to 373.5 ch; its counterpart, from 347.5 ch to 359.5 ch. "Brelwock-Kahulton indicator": 144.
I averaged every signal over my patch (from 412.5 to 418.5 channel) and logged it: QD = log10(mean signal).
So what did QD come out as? 0.90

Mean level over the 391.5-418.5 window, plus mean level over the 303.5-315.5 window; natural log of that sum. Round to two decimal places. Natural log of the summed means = 2.79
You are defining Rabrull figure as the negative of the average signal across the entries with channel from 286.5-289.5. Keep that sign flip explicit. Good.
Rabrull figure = -9.8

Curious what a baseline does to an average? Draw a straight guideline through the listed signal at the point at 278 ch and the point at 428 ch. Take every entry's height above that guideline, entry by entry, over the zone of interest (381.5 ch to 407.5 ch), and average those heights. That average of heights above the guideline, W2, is -1.9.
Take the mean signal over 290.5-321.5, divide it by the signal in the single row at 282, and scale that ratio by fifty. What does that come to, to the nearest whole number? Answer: 48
